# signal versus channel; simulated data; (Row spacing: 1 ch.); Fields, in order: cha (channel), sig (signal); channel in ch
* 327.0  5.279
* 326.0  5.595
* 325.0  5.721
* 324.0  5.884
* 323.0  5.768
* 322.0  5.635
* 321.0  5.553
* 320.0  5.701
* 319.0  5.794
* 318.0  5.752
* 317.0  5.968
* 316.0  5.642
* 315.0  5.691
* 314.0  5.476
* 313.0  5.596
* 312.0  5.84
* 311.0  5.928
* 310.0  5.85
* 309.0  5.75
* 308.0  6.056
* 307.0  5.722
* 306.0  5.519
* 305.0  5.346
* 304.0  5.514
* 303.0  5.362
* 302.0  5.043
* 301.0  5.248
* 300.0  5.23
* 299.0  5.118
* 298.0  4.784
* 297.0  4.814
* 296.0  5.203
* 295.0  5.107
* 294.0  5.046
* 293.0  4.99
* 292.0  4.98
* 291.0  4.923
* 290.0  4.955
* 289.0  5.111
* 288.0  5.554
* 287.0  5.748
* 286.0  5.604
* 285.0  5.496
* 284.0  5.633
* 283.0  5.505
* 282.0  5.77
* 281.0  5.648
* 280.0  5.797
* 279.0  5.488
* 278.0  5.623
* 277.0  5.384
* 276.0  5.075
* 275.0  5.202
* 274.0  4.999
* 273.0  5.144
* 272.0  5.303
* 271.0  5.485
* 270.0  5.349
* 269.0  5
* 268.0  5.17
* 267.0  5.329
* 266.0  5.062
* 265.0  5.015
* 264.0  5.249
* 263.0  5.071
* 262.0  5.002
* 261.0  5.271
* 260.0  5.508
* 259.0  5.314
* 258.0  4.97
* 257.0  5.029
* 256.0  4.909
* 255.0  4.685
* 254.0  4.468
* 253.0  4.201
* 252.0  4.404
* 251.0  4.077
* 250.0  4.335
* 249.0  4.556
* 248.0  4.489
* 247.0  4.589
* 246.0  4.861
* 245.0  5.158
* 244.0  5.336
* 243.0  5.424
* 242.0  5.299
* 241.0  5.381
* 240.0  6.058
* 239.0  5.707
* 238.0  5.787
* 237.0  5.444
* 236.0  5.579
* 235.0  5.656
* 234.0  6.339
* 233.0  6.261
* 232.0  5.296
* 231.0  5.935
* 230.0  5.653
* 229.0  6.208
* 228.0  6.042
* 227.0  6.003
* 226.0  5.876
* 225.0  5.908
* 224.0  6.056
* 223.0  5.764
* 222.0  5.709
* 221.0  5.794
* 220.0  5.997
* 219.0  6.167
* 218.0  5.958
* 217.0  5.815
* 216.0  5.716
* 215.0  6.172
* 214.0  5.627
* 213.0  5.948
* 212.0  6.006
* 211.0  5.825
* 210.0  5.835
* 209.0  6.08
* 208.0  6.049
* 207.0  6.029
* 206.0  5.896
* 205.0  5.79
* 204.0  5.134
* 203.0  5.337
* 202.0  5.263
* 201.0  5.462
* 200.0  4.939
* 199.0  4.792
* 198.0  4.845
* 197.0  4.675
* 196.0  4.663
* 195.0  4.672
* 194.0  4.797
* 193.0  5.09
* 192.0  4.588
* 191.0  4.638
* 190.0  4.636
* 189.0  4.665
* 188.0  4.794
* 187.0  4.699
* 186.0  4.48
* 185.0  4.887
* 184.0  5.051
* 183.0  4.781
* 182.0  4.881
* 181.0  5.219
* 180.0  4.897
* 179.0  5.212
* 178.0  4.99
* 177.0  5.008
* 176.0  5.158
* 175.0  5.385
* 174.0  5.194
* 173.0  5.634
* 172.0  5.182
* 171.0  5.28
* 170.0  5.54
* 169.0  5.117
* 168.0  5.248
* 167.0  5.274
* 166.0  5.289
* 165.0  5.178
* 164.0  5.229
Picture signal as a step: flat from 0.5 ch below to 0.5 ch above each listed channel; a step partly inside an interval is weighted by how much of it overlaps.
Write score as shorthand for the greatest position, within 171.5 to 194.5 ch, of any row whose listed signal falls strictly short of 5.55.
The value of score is 194.0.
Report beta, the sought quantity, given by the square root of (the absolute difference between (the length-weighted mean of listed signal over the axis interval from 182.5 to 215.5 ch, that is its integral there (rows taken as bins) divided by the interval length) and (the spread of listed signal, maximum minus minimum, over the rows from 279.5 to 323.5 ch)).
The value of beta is 1.99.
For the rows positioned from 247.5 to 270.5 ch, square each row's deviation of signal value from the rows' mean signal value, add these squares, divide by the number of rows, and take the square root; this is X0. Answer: 0.40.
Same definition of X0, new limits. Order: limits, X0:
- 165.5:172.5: 0.12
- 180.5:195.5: 0.20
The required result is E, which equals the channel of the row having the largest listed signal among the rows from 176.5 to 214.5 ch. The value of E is 209.0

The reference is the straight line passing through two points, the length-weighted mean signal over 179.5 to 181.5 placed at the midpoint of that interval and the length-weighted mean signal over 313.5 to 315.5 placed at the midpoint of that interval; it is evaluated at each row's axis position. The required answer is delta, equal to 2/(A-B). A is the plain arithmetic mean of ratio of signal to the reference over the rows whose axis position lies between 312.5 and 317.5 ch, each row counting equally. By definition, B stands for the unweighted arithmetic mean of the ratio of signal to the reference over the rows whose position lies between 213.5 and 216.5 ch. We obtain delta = -18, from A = 1.02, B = 1.12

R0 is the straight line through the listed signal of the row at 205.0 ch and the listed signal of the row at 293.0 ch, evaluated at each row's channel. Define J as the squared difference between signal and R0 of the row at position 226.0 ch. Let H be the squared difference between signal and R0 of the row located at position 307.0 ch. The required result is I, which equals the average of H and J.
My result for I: 0.41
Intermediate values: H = 0.74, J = 0.1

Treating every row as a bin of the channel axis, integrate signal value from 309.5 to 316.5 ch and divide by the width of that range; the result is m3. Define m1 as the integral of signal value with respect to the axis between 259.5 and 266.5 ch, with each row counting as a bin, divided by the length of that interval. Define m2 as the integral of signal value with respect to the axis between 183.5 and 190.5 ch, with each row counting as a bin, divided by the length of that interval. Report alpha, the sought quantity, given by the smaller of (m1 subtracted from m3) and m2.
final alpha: 0.5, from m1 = 5.17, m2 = 4.7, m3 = 5.72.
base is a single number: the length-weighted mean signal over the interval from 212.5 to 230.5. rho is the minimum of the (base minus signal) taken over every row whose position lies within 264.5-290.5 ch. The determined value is 0.11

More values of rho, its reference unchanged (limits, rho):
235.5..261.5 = -0.15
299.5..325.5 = -0.14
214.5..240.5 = -0.43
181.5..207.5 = -0.12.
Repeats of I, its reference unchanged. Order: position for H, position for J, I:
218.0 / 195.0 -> 0.77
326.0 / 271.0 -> 0.45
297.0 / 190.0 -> 0.84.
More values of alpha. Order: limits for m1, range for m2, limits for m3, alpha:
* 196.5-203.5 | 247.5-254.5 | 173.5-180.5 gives 0.1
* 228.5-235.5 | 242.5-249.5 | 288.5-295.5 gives -0.9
